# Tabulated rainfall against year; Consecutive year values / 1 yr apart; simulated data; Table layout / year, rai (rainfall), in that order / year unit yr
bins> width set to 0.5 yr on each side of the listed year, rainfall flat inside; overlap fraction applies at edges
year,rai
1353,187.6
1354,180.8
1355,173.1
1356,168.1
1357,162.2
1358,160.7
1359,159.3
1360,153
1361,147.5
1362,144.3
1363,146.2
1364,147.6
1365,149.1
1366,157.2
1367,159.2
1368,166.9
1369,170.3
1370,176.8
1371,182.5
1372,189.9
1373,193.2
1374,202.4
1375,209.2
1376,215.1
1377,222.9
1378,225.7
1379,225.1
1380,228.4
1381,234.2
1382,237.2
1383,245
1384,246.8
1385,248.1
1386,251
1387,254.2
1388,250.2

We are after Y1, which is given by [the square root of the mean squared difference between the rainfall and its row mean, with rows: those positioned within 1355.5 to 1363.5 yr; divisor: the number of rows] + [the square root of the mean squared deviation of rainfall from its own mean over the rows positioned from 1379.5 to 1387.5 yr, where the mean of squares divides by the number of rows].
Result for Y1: 16.5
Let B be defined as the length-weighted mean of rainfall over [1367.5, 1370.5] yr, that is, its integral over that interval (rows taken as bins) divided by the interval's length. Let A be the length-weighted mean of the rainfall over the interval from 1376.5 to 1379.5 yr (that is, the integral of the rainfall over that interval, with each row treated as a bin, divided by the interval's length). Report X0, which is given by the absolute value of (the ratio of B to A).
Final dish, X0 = 0.76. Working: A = 225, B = 171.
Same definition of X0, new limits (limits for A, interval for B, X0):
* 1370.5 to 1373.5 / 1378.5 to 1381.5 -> 1.22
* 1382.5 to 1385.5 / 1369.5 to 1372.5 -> 0.74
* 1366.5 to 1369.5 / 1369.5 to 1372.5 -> 1.11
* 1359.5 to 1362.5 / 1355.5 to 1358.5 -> 1.10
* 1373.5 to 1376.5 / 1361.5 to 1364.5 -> 0.70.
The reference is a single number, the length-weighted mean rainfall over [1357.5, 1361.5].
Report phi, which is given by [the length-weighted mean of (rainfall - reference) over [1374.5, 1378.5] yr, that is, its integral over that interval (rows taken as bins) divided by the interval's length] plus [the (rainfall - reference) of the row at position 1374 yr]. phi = 110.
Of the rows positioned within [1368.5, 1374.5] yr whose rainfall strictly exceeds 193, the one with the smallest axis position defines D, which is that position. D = 1373 yr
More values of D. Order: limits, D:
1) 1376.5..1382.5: 1377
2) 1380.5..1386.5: 1381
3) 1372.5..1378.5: 1373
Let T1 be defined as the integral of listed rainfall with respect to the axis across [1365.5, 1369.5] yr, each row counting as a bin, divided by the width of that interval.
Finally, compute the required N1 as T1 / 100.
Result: 1.63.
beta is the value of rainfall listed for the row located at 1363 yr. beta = 146.2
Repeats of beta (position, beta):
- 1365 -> 149.1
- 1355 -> 173.1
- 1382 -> 237.2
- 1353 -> 187.6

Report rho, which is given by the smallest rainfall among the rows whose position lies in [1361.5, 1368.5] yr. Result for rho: 144.3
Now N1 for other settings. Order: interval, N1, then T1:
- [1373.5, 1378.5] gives 2.15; 215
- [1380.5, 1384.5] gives 2.41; 241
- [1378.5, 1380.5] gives 2.27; 227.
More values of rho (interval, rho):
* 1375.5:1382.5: 215.1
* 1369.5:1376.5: 176.8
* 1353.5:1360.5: 153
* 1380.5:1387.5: 234.2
